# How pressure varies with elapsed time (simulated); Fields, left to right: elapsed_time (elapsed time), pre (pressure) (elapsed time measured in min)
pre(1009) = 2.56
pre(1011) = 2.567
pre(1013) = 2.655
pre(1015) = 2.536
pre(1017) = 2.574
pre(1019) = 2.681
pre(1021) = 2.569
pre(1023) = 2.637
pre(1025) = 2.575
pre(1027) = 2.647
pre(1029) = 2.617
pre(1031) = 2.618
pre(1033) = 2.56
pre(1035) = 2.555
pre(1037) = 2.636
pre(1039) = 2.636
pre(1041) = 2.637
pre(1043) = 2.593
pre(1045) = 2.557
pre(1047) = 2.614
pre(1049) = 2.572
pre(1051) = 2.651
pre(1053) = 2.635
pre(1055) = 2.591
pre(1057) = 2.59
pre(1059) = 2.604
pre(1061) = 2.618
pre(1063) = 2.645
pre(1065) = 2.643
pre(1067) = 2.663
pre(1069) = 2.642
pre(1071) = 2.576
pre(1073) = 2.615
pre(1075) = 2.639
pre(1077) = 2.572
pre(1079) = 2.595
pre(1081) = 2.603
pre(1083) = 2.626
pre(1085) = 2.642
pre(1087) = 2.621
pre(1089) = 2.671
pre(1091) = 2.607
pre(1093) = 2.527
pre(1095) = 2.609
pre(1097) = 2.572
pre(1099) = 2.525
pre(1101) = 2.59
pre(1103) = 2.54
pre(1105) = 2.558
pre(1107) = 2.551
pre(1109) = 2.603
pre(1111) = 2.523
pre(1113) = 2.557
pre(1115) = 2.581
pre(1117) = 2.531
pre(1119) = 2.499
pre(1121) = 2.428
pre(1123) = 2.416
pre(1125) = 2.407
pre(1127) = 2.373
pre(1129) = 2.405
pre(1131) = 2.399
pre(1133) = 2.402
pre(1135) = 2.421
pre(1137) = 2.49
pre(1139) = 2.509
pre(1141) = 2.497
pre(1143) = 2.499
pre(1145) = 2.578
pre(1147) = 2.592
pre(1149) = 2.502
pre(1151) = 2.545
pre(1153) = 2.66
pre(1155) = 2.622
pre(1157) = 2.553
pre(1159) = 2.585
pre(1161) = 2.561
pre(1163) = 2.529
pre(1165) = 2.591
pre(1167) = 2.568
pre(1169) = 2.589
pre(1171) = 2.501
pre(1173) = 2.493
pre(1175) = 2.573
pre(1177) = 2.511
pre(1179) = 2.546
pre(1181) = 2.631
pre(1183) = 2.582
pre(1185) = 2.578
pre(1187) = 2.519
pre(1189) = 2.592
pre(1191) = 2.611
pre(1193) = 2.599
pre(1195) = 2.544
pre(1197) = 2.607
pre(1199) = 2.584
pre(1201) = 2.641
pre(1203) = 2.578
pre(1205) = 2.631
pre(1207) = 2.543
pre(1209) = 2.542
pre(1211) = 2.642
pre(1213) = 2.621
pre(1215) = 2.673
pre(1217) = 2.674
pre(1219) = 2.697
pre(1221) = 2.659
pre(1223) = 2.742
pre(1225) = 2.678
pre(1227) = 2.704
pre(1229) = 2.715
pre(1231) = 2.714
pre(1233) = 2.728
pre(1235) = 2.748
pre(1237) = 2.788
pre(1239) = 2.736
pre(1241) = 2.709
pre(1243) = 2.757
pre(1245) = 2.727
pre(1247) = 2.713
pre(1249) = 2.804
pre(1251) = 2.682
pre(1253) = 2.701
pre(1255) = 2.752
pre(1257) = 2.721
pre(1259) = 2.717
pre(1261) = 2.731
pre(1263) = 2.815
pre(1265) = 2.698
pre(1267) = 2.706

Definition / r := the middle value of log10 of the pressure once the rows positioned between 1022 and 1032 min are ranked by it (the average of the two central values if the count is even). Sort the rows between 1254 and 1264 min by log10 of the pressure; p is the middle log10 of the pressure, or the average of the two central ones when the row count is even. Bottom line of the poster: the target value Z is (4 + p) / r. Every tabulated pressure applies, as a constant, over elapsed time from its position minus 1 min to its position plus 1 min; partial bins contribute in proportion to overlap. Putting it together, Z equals 10.6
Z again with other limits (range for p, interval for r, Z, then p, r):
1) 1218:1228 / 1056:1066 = 10.6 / 0.431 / 0.418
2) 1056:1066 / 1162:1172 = 10.8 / 0.418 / 0.410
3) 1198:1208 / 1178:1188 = 10.7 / 0.412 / 0.411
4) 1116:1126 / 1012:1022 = 10.7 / 0.385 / 0.411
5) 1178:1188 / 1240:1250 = 10.1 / 0.411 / 0.436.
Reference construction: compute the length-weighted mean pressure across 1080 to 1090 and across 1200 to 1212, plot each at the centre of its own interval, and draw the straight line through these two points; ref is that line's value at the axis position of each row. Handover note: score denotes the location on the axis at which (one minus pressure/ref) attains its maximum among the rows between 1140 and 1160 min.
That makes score 1141 min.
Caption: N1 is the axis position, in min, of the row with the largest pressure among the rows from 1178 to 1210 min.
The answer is 1201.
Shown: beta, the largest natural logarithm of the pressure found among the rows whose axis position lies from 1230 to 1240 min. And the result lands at 1.025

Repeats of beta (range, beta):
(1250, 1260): 1.012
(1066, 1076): 0.979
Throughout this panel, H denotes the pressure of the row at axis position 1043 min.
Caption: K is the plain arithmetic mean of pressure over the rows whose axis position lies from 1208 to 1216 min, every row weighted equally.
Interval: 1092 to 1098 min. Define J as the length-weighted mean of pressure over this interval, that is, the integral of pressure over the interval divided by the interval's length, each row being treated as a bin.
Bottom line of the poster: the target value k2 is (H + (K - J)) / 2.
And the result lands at 1.32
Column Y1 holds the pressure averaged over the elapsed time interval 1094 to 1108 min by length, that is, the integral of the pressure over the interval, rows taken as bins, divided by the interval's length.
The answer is 2.56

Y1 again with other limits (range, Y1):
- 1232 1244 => 2.74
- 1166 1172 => 2.55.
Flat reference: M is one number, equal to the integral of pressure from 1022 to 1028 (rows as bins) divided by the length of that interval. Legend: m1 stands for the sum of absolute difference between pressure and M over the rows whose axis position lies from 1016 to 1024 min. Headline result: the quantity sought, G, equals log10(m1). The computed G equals -0.76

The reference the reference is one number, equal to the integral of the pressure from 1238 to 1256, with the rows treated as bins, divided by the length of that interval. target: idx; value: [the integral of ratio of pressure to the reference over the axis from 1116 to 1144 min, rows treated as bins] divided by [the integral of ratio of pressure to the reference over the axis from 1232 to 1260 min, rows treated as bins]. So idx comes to 0.90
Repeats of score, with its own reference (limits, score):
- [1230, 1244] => 1241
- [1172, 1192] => 1173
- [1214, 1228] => 1221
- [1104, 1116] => 1111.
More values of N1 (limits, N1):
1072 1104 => 1089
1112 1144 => 1115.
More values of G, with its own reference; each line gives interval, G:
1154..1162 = -0.79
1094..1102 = -0.74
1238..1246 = -0.35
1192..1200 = -0.84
